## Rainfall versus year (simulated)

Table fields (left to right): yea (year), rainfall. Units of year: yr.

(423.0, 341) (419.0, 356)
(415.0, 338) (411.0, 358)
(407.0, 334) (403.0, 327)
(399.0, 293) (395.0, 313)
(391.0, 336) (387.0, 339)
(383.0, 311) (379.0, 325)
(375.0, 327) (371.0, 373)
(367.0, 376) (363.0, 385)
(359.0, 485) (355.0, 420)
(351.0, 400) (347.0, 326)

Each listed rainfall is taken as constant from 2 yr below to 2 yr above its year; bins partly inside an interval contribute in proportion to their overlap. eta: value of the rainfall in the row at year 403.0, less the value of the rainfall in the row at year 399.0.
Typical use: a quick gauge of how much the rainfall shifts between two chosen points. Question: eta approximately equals 34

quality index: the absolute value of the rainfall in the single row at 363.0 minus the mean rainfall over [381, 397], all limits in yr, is 60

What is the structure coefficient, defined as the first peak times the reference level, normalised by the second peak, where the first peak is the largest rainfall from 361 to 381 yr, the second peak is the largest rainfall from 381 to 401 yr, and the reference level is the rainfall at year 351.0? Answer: 454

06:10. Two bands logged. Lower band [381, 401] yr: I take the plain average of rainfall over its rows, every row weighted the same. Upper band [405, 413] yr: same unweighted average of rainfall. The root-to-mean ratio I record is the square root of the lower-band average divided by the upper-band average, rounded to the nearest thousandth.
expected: 0.052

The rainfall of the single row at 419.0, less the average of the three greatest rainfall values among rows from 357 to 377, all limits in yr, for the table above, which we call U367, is -59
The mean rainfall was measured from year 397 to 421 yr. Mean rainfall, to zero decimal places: 334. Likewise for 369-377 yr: 350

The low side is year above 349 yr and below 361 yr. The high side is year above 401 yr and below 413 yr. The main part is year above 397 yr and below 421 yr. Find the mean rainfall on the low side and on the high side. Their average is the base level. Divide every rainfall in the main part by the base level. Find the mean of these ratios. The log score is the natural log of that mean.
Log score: -0.15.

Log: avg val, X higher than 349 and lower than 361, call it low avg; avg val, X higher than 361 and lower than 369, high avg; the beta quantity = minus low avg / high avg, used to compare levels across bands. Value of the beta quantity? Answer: -1.14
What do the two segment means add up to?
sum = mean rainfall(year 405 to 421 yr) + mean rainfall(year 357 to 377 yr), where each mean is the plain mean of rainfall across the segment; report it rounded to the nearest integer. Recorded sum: 736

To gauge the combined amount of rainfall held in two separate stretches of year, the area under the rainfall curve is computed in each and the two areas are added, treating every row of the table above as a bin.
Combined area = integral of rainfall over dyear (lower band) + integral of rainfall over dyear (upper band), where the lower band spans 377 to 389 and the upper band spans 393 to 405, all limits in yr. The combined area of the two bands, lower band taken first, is 7632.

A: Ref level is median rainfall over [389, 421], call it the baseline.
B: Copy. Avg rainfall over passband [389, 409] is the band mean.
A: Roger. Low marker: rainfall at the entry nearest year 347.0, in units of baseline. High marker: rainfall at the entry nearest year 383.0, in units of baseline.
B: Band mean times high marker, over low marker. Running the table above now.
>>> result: 306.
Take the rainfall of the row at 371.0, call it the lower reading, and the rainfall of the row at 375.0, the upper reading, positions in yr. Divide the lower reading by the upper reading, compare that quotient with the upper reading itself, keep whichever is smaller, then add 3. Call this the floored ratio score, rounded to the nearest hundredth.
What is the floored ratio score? 4.14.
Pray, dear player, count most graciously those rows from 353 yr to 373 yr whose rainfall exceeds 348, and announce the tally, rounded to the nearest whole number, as 5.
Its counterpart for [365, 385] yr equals 2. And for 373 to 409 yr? 0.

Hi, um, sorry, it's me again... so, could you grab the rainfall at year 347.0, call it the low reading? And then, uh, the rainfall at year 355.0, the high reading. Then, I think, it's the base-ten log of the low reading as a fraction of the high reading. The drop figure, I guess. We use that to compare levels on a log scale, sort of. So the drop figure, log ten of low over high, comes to -0.11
